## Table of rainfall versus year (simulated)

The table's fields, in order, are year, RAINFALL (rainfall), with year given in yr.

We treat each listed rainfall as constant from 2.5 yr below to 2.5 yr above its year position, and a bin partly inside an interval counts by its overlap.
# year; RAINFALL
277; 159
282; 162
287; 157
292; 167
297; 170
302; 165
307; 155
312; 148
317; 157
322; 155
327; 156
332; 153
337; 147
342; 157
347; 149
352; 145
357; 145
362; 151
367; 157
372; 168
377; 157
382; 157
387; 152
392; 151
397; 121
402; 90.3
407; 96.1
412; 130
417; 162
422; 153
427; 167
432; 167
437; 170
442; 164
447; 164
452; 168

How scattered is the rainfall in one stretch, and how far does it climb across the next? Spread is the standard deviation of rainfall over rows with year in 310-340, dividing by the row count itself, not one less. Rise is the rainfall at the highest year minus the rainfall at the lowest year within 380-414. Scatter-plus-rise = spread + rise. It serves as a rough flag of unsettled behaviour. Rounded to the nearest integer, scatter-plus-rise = -23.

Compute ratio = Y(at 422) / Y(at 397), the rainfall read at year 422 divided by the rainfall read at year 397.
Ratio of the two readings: 1.26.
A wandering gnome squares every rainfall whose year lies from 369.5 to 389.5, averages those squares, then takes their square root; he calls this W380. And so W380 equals 159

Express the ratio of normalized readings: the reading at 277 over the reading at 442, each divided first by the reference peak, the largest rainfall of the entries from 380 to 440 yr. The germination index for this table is 0.97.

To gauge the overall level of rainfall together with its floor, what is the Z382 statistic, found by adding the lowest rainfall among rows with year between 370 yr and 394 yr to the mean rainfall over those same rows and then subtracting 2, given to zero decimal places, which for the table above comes 306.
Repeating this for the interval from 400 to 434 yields 226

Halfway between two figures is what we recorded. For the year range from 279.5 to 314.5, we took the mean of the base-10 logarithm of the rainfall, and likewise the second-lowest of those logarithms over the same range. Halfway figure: 2.20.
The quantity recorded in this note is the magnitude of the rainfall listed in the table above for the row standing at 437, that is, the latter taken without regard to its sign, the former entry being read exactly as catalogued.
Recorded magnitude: 170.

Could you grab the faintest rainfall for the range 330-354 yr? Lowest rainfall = 145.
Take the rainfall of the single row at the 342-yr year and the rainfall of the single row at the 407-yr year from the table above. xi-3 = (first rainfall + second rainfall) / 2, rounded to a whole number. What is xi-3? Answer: 127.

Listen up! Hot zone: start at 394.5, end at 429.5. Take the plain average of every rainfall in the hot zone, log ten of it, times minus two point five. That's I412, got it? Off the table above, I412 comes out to -5.30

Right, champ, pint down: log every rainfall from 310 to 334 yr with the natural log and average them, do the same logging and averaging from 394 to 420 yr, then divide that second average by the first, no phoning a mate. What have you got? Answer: 0.95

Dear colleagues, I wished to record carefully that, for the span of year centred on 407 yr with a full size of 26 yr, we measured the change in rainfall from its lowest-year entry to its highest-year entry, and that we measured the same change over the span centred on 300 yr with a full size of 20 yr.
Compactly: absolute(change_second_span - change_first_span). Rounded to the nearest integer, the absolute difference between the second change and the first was 53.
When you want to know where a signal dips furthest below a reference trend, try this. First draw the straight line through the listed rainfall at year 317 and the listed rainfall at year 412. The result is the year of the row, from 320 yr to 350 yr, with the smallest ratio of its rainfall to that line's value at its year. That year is 337 yr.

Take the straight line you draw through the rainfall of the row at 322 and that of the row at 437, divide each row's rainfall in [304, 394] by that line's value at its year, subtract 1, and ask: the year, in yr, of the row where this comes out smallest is 357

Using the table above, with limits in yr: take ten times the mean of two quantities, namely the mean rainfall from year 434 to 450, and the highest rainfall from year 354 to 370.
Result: 1615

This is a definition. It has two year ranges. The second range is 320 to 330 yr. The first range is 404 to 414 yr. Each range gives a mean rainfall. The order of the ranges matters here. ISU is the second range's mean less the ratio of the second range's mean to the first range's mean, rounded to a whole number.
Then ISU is 154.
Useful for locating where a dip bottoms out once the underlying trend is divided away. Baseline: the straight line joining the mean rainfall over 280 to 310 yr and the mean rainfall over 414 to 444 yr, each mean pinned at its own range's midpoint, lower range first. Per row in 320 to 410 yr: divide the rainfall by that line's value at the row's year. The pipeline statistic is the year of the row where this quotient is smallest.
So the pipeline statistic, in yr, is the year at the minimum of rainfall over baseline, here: 402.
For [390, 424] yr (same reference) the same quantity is 402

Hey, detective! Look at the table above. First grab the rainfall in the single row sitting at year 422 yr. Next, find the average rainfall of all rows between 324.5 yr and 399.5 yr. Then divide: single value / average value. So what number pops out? 1.01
